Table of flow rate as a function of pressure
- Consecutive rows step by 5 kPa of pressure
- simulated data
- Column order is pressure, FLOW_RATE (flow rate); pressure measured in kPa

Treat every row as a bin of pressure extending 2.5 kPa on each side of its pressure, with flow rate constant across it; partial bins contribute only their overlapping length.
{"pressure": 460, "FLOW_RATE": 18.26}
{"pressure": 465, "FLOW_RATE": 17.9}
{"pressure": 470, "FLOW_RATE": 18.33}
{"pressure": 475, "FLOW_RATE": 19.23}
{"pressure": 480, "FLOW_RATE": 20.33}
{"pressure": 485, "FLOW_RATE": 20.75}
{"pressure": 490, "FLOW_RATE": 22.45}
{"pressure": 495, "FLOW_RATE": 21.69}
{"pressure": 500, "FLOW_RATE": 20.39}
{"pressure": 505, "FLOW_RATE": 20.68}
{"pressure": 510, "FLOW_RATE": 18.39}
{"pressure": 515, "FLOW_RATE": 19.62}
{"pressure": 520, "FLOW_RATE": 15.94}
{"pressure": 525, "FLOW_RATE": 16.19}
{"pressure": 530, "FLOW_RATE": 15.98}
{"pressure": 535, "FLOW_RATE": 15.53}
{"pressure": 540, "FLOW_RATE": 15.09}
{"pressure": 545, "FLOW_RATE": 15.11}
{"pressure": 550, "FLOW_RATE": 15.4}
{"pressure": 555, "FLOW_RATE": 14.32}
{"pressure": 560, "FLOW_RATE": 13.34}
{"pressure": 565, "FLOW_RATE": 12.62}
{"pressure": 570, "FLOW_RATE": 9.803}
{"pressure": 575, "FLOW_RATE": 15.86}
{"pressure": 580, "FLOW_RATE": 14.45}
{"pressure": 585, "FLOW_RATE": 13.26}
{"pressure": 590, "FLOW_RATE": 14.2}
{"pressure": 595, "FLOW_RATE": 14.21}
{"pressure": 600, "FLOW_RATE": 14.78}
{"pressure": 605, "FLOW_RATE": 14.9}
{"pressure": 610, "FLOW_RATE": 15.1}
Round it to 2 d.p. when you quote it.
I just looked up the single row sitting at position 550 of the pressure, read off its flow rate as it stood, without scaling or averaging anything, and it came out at 15.40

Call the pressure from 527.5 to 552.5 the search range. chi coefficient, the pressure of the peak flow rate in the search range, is 530 kPa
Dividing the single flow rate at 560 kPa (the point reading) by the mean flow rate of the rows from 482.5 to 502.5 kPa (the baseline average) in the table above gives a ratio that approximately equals 0.63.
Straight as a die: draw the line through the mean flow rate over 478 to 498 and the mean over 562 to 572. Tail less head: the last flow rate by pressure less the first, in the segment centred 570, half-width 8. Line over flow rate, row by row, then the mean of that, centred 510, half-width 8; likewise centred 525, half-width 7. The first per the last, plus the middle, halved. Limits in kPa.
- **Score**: 2.0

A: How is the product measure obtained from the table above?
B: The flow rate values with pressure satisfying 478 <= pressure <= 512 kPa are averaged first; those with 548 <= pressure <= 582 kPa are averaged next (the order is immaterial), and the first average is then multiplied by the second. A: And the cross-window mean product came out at 283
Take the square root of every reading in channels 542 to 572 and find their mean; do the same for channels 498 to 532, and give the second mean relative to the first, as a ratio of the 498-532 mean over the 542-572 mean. 1.16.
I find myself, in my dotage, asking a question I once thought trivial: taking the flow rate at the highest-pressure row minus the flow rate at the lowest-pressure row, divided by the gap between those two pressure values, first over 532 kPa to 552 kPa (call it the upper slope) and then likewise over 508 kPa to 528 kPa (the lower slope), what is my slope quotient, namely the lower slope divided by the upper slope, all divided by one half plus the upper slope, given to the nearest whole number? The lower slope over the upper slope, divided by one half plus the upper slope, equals 34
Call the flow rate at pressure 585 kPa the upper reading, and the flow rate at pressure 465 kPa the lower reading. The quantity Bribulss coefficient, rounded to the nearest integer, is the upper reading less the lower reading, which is -5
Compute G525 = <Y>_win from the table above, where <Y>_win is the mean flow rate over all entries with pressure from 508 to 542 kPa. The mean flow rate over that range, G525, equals 17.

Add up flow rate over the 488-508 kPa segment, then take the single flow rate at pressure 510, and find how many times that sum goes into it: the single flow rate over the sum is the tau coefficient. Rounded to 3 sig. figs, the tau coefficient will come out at 0.216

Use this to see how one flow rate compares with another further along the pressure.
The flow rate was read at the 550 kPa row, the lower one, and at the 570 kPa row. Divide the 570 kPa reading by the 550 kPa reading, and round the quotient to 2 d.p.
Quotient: 0.64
